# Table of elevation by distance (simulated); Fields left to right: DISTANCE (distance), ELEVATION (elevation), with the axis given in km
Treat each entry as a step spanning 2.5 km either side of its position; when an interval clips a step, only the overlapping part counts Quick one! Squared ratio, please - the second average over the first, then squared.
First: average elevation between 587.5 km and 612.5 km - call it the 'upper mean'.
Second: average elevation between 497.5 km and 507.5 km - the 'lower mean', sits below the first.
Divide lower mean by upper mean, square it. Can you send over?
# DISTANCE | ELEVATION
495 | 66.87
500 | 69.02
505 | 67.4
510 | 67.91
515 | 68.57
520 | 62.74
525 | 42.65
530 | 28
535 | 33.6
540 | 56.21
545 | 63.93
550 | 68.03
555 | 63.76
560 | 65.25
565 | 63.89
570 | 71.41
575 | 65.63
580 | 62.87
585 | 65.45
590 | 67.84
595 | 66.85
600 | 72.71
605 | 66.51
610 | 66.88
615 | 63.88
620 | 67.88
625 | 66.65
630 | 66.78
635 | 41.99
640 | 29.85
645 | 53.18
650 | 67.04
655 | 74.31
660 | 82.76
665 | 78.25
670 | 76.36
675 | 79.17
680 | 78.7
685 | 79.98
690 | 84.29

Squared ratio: 1.0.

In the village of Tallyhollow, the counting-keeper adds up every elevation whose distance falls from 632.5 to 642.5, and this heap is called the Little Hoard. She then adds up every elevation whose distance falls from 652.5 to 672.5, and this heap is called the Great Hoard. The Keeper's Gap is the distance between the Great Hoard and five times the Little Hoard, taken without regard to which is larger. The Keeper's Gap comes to 48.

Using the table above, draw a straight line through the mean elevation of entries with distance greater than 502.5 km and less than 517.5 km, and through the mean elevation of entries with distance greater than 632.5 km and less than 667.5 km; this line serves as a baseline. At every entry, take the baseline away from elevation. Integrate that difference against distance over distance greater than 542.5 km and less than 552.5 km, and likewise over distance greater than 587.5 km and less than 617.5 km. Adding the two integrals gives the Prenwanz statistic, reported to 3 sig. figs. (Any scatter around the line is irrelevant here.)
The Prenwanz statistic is 120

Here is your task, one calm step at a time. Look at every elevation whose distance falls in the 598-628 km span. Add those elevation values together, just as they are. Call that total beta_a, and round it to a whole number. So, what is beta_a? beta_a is 405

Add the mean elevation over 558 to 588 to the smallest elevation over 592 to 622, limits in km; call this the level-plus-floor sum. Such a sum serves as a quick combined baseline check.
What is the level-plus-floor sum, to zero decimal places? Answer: 130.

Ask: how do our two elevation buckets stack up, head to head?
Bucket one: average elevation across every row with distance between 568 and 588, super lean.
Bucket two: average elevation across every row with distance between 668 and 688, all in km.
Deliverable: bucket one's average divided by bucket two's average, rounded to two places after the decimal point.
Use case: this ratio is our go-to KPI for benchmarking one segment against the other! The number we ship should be 0.84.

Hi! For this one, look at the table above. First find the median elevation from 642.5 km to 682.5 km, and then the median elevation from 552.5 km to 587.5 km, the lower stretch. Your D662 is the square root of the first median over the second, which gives 1.09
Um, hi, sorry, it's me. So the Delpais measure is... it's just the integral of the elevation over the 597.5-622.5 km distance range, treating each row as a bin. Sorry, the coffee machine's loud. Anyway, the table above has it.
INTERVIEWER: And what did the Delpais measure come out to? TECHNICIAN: 1689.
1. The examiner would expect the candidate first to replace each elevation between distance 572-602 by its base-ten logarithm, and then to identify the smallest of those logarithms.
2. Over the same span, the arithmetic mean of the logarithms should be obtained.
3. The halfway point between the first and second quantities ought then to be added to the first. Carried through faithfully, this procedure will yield 3.61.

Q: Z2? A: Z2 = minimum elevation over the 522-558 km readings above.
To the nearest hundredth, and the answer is 28.00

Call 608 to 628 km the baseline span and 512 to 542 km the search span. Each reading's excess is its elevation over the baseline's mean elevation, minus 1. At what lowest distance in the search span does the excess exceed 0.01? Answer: 515 km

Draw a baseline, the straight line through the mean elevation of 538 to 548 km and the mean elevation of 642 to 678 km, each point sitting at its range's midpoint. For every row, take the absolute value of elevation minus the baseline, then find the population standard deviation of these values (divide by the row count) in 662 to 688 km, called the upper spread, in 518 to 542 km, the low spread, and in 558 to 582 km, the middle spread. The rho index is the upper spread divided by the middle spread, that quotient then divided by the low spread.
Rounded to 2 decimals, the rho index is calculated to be 0.03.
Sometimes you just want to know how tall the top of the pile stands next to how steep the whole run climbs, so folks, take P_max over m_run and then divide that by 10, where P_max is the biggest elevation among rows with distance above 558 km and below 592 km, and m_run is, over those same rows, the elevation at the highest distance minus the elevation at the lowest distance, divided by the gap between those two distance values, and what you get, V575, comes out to 83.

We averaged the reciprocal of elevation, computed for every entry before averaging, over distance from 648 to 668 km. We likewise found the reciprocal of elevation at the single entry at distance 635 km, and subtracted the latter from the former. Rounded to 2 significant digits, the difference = -0.011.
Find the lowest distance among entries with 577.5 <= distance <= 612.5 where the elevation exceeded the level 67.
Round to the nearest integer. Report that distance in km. 590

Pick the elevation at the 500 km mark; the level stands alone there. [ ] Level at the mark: 69.02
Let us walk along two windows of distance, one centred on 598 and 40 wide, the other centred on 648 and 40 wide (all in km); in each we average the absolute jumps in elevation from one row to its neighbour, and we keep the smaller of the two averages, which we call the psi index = 3.1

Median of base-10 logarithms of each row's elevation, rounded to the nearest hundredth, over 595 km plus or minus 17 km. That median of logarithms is 1.83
